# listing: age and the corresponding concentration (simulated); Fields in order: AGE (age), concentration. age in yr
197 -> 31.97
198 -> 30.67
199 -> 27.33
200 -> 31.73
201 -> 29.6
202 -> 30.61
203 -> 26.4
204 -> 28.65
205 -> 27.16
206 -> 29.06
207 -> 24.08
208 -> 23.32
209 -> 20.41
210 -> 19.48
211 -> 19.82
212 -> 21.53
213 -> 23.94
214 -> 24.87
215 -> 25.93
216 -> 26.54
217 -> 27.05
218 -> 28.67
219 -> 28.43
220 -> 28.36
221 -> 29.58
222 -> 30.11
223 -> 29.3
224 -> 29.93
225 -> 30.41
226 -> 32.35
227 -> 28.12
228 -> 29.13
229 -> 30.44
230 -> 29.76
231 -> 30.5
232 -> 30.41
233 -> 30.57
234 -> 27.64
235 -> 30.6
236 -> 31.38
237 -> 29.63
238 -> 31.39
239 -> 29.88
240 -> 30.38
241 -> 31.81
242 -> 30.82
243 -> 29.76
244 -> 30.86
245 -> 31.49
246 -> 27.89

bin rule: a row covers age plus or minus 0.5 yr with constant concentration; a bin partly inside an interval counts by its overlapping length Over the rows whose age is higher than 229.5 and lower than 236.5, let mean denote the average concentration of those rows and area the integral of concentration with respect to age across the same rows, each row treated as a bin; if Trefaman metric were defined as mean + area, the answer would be 241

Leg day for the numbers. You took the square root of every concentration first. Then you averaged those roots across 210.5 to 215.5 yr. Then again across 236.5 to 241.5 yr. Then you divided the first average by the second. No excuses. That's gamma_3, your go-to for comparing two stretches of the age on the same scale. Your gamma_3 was 0.87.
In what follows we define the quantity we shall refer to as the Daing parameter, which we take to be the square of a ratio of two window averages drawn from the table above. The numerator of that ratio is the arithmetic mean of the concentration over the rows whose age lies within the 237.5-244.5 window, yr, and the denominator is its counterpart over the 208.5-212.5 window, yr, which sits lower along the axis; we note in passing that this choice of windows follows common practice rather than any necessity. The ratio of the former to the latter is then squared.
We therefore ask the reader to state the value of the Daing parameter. 2.3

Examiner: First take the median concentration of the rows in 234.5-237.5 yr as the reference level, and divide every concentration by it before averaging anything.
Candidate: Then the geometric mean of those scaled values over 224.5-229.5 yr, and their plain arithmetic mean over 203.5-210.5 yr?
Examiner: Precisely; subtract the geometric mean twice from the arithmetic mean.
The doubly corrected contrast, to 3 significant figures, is -1.16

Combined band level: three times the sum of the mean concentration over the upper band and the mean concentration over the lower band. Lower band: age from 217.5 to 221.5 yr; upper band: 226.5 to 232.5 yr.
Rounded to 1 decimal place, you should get 175.5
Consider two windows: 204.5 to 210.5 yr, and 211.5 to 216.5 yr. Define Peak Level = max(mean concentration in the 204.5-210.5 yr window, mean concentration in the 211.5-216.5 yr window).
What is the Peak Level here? 24.56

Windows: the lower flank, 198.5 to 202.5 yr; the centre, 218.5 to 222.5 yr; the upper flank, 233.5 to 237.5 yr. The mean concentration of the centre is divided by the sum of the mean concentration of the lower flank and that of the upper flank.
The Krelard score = 0.488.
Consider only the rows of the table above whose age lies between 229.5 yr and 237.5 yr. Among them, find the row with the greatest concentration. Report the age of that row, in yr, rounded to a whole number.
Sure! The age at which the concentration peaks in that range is 236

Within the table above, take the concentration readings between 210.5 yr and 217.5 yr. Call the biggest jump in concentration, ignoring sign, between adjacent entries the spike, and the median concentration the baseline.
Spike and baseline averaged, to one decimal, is 13.6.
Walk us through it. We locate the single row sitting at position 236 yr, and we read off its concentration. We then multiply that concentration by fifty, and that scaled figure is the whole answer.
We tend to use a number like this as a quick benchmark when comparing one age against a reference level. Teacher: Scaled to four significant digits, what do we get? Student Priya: 1569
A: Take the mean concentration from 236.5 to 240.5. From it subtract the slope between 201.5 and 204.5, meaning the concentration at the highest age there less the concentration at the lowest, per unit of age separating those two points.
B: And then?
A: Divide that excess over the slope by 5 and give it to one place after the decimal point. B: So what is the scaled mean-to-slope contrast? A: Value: 6.3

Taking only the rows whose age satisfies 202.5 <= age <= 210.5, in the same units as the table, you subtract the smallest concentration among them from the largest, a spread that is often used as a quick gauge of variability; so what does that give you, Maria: 9.6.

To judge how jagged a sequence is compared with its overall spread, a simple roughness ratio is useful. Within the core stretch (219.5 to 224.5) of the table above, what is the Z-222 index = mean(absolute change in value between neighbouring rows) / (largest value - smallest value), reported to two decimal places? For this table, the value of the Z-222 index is 0.46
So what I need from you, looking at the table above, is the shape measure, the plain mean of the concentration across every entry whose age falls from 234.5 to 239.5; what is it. 30.6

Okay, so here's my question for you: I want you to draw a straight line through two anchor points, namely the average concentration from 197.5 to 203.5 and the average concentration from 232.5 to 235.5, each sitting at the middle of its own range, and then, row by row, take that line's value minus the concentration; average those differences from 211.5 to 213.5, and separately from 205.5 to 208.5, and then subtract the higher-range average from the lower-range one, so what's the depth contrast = -2.8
